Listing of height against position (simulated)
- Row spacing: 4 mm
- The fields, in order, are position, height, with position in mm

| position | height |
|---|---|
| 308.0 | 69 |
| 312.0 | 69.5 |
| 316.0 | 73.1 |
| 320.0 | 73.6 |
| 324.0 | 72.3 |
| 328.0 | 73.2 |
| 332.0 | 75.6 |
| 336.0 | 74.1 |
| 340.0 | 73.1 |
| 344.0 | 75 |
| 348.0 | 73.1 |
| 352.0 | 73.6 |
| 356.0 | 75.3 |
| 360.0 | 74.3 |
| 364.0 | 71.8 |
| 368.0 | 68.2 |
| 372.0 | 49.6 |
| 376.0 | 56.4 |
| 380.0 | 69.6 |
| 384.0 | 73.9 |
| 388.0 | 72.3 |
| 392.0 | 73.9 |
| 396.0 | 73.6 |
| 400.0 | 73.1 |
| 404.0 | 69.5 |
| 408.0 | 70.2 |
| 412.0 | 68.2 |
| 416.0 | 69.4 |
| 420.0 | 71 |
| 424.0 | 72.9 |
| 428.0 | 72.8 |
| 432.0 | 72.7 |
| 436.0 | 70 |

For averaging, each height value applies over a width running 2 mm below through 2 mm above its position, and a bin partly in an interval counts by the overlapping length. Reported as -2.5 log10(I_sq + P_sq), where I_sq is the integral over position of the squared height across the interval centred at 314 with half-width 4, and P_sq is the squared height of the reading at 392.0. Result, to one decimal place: -11.7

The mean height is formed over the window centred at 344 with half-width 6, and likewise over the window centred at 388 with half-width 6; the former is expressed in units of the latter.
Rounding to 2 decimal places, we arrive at 1.00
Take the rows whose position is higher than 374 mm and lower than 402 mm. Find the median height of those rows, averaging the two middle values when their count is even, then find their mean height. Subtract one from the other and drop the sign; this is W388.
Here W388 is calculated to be 2.7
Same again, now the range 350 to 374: 3.9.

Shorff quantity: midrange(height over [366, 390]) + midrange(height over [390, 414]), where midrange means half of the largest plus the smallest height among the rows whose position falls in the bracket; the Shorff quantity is 133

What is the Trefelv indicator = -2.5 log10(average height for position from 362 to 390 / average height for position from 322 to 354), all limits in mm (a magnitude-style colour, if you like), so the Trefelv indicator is 0.12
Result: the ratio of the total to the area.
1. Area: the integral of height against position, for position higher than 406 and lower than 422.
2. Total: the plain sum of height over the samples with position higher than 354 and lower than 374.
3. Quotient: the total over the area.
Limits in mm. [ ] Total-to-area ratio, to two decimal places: 0.30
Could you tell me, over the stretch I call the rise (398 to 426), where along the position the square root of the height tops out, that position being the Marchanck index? 400.0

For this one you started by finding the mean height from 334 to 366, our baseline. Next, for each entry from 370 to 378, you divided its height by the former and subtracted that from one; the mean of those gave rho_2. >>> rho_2 0.28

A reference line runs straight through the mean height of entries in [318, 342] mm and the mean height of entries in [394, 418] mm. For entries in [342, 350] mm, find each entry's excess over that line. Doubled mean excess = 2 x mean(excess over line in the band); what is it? 2.1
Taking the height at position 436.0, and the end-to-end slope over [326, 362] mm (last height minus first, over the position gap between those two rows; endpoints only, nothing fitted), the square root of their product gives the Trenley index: 1.6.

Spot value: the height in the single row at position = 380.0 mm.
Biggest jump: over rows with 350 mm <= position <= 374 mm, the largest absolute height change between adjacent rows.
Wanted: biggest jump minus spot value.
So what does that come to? -51.0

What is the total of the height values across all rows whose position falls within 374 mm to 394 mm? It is 346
